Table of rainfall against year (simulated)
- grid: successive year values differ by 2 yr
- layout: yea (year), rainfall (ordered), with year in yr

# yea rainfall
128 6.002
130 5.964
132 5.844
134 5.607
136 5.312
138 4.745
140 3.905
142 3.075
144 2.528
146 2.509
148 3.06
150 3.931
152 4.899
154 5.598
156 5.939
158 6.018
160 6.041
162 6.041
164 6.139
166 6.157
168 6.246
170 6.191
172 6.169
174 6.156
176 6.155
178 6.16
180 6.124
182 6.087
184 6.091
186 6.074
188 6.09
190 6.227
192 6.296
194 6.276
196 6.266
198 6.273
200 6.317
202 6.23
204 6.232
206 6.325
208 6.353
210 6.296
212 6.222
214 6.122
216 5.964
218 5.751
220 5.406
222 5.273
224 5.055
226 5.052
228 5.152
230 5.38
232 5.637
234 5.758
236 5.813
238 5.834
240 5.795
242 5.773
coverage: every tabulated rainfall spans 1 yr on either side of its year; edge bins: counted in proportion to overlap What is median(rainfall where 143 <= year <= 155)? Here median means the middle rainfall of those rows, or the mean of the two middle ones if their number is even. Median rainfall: 3.50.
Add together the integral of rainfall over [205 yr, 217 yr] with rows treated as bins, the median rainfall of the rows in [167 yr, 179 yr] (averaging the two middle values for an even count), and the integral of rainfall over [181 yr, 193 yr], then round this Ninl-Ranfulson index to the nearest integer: 154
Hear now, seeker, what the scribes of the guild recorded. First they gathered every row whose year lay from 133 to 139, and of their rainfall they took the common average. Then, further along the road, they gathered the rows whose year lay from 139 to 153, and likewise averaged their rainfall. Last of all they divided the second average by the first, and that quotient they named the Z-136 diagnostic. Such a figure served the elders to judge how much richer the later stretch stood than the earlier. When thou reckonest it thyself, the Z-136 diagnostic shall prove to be 0.65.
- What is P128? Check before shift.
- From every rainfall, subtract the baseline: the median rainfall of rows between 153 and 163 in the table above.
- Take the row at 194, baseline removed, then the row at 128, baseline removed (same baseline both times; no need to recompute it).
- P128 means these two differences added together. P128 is 0.24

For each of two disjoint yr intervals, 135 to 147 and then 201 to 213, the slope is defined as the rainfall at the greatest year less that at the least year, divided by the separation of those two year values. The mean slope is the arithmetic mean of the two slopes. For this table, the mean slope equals -0.14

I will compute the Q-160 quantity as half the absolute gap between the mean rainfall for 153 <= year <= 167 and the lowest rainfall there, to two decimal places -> 0.20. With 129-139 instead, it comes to 0.37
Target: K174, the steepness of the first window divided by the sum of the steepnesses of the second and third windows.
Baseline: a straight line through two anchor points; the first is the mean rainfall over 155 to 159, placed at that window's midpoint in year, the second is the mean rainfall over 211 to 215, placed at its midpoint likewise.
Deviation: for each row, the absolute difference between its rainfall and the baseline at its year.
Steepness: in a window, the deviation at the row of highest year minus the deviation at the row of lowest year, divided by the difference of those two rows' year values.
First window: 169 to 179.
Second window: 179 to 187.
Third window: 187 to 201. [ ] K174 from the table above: -1.4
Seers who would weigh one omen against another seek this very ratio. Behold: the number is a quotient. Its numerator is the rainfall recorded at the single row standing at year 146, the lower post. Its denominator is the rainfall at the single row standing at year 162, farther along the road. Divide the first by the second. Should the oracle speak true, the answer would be 0.42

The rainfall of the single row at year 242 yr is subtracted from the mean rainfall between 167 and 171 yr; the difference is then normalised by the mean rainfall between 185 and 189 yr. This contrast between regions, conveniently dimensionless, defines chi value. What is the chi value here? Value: 0.07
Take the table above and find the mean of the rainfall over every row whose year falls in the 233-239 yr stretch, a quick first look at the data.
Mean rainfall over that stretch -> 5.80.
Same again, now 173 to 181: 6.15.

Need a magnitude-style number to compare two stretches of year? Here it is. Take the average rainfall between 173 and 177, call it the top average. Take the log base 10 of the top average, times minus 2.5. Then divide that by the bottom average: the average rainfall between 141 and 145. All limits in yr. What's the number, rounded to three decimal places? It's -0.704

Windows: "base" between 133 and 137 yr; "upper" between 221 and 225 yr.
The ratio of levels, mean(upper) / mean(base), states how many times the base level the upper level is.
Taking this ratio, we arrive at 0.95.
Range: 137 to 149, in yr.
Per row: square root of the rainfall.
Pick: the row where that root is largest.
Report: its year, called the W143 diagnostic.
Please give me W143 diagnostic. 138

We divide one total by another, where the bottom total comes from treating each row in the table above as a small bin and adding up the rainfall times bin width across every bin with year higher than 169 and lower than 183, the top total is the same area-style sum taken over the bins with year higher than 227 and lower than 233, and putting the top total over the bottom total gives 0.38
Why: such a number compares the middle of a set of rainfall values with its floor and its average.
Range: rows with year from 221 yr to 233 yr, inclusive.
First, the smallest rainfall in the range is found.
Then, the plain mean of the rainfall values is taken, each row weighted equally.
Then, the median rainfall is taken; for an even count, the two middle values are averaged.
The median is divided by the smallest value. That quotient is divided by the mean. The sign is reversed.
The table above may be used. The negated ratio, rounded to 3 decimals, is -0.196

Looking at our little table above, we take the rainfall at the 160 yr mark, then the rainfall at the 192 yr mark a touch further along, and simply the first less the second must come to -0.3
